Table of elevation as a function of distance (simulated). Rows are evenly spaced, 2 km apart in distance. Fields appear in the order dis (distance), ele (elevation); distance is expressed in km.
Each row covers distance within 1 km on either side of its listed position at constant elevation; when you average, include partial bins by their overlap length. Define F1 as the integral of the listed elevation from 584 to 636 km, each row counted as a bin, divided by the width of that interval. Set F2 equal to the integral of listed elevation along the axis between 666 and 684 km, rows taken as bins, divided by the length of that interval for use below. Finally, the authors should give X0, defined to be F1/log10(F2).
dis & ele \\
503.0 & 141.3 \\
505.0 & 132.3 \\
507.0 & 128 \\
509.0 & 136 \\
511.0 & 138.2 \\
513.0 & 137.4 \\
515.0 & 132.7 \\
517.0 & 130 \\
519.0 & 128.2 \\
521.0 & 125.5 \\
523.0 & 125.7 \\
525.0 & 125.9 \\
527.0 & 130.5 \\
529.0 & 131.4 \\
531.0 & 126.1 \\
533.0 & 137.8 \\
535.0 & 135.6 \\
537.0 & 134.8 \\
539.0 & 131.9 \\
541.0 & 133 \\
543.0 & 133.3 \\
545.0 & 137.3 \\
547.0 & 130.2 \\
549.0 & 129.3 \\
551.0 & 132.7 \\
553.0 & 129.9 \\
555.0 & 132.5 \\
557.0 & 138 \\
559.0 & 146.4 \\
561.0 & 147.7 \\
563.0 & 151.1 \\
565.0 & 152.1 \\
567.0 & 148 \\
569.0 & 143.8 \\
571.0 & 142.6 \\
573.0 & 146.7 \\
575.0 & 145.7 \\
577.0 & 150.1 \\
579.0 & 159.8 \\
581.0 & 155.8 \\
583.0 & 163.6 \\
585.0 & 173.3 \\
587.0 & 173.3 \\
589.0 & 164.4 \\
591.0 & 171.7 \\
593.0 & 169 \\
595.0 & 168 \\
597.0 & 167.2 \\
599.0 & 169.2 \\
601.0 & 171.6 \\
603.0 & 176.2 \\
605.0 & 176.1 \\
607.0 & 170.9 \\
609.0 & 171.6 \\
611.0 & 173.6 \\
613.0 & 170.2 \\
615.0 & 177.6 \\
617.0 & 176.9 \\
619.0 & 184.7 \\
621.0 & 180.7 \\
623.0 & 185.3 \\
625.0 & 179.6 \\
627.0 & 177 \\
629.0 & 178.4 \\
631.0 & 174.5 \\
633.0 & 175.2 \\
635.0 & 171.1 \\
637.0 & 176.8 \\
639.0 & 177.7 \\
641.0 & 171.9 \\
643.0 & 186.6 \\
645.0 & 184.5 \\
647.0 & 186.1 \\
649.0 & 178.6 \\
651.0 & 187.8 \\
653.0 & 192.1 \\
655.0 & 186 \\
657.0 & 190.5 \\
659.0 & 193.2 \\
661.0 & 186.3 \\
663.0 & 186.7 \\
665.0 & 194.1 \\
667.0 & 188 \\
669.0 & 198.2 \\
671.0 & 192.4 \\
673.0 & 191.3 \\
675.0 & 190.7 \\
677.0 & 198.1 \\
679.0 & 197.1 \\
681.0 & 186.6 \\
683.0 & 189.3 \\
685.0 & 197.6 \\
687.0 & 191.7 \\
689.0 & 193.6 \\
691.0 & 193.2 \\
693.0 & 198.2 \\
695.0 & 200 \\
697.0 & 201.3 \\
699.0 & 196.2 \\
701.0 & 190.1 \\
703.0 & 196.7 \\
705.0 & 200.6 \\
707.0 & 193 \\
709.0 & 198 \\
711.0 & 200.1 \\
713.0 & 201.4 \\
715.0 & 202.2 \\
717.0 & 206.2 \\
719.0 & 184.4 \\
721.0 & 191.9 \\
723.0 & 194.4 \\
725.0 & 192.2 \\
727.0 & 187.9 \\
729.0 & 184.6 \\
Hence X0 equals 76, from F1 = 174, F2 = 192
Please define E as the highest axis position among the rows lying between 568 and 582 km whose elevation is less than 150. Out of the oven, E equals 575.0 km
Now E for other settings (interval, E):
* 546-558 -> 557.0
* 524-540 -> 539.0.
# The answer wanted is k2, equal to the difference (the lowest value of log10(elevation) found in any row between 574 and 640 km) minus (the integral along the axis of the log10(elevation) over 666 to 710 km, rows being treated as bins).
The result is -99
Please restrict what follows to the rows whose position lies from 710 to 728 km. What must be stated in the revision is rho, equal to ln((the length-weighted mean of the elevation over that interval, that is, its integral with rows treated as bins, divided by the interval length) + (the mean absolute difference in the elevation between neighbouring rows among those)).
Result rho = 5.30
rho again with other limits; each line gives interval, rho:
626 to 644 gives 5.20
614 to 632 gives 5.21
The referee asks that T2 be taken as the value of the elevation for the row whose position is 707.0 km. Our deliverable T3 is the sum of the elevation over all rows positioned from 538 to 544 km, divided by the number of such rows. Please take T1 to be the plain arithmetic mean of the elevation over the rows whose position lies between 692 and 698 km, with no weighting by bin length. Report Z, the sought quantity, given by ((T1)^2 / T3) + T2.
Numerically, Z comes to 494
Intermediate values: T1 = 200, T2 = 193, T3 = 133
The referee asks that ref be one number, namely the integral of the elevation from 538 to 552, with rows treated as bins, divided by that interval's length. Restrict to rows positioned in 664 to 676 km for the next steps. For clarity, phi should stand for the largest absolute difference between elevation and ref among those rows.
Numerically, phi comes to 66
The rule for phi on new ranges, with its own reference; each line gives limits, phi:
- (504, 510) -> 5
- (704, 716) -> 70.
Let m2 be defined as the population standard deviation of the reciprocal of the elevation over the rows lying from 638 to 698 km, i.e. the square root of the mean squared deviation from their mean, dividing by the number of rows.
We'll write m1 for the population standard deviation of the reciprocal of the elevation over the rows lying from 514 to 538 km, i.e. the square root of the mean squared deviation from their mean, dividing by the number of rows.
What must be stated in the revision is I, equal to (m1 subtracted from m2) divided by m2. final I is -0.3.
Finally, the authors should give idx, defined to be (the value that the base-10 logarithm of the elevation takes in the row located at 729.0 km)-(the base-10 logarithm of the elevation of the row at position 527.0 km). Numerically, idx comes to 0.15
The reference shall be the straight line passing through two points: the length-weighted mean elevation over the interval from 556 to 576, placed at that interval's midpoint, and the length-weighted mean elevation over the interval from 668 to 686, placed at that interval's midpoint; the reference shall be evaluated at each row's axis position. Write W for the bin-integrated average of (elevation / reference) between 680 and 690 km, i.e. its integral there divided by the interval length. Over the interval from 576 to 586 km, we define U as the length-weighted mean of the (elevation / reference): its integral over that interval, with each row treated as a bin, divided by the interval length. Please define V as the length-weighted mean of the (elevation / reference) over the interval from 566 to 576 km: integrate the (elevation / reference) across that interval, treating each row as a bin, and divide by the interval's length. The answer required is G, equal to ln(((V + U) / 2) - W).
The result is -3.2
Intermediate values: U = 1.05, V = 0.980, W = 0.97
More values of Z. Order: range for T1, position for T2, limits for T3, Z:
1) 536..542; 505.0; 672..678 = 224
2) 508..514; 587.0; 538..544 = 315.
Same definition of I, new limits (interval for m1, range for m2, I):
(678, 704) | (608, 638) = 0.2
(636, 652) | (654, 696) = -0.4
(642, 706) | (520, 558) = 0.4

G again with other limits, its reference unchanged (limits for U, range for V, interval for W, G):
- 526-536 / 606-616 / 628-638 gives -3.8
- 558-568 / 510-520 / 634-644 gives -2.9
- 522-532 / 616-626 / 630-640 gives -3.5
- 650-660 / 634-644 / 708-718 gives -3.0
